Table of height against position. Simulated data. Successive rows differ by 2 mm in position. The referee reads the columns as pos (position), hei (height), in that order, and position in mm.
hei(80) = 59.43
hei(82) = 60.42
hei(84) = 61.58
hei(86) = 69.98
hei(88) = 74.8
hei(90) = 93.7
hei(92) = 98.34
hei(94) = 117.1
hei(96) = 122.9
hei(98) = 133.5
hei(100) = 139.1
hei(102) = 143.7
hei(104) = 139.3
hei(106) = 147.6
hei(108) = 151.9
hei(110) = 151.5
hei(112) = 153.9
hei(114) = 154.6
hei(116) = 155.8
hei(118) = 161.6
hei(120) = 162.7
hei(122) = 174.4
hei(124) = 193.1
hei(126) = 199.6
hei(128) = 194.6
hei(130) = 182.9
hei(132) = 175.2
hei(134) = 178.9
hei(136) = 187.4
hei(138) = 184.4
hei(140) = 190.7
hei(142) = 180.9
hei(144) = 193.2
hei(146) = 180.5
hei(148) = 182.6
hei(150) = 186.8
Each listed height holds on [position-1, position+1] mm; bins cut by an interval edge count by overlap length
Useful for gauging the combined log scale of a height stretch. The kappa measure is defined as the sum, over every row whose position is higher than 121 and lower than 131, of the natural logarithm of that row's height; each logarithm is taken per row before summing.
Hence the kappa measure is 26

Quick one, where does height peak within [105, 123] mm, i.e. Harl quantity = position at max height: 122 mm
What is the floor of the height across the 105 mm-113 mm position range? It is 147.6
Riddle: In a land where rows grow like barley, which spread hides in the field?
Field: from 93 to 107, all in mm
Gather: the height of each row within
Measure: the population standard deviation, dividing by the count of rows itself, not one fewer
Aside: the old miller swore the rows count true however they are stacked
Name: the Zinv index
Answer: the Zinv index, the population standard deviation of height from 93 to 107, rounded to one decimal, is 10.3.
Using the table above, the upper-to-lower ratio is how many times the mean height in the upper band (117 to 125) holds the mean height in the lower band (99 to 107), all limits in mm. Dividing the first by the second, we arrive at 1.21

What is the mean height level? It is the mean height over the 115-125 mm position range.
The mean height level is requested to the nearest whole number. 170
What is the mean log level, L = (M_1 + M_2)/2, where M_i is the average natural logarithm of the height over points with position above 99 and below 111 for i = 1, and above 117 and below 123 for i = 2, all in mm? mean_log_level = 5.05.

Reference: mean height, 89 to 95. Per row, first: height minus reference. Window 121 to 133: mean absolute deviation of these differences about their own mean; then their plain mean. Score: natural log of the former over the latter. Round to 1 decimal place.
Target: -2.2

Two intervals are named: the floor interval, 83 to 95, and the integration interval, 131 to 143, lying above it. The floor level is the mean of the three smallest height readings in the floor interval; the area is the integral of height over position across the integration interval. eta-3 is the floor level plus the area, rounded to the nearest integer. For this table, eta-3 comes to 2264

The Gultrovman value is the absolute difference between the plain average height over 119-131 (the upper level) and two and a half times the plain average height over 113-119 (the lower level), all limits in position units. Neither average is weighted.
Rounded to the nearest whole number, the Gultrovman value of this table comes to 209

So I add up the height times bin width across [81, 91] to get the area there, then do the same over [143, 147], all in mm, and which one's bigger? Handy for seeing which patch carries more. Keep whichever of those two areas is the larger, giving 747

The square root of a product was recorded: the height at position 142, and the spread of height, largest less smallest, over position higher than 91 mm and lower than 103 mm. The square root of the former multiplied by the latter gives 91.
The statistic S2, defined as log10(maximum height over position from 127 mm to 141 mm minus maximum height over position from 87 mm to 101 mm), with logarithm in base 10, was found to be 1.74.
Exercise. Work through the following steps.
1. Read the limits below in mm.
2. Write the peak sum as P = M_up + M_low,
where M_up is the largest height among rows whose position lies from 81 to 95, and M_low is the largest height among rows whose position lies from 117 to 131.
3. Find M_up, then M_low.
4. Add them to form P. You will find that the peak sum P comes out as 317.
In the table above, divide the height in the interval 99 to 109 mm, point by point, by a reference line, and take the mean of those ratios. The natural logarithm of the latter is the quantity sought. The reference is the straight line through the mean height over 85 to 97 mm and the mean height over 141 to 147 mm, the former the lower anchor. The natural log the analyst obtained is 0.20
